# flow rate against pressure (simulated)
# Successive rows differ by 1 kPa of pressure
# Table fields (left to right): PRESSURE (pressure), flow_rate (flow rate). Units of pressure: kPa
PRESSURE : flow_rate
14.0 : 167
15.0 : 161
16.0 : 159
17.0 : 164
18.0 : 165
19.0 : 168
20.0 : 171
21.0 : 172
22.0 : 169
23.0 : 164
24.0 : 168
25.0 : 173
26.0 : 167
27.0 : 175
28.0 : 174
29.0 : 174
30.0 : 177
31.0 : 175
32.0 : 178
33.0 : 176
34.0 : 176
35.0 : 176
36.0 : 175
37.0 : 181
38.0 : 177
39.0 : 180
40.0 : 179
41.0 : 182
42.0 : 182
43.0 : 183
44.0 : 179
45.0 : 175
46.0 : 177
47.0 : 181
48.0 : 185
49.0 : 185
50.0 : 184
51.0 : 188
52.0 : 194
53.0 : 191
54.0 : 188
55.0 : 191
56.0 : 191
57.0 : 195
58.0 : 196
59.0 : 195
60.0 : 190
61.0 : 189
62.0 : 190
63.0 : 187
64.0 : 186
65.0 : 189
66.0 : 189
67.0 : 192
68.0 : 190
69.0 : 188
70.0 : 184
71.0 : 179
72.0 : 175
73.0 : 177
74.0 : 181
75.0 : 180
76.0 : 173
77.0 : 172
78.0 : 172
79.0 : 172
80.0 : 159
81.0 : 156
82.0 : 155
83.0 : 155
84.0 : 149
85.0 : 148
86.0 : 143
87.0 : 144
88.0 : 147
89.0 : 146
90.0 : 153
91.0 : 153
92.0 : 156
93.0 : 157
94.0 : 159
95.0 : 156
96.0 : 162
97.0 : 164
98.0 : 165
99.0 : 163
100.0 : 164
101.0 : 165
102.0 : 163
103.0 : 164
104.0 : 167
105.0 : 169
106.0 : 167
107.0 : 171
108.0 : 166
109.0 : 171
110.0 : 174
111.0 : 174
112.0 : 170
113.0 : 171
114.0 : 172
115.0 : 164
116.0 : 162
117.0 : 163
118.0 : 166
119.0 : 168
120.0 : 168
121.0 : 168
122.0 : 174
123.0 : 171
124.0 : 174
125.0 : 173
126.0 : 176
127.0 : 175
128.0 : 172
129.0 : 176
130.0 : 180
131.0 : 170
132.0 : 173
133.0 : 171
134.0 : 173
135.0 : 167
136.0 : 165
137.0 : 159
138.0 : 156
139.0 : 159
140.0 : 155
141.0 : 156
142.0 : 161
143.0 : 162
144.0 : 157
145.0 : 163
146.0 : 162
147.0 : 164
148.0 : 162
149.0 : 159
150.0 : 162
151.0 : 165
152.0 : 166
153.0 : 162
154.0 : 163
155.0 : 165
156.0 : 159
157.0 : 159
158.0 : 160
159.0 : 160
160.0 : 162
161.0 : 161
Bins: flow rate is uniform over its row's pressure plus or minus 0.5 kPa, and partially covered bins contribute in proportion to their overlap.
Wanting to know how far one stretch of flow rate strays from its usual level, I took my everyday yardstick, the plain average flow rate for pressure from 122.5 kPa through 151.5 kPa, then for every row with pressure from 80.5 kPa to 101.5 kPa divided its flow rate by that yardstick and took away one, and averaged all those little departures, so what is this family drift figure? -0.07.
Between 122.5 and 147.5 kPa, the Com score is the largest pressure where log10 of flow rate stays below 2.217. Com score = 147.0 kPa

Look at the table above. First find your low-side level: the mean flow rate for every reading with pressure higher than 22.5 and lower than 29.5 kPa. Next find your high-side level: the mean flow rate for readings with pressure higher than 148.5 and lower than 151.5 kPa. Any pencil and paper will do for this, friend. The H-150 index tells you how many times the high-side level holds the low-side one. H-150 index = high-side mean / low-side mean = 0.95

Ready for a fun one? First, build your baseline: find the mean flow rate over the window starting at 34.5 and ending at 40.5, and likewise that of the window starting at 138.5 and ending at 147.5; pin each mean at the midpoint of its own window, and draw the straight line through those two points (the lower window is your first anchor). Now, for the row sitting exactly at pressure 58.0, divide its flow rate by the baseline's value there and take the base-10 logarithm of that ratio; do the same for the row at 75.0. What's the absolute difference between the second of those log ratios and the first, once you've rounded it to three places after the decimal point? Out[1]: 0.030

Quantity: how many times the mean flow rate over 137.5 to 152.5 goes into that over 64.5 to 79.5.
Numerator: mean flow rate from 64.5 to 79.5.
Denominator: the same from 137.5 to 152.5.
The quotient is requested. 1.13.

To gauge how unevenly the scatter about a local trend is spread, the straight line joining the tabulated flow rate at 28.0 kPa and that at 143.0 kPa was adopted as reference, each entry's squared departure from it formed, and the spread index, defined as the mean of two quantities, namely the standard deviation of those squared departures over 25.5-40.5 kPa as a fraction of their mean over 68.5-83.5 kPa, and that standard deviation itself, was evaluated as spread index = 11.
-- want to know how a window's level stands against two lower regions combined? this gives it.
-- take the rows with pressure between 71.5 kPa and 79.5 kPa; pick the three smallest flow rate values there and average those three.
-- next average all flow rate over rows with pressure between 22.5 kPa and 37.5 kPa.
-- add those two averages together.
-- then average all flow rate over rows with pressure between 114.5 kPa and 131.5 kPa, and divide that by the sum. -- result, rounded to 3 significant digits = 0.493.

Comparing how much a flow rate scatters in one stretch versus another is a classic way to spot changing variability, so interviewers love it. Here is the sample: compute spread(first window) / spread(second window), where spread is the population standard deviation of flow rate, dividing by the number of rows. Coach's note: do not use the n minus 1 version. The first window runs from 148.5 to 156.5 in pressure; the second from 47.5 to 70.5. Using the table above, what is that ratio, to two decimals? 0.74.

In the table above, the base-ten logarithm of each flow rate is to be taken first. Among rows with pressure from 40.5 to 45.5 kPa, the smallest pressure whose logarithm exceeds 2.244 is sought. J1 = 41.0 kPa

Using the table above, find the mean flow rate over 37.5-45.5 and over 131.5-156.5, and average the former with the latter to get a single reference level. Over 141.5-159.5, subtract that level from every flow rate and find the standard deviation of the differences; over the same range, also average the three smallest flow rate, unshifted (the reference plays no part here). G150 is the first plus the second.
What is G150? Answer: 161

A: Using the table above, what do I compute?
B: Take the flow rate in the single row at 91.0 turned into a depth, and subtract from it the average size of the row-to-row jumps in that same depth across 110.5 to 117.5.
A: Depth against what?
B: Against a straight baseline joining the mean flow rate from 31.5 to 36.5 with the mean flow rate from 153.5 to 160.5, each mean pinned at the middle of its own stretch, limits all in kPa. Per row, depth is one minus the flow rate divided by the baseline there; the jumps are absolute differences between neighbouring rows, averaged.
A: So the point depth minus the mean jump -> 0.08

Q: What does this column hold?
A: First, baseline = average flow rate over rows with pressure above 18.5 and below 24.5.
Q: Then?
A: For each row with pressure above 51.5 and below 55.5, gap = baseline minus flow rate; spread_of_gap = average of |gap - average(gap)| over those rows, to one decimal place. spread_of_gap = 1.5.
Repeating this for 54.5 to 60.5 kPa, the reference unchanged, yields 2.3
